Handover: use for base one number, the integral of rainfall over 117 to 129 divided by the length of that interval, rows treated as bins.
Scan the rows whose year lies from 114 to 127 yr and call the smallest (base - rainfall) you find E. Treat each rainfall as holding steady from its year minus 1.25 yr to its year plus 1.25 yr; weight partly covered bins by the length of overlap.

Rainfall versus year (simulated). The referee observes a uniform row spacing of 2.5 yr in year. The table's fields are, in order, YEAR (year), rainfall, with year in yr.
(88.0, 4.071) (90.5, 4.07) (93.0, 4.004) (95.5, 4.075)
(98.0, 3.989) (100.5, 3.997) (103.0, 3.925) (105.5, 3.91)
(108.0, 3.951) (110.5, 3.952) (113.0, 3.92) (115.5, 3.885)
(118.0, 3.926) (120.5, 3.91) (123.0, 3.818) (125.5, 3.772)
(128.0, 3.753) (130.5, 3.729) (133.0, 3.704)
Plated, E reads -0.09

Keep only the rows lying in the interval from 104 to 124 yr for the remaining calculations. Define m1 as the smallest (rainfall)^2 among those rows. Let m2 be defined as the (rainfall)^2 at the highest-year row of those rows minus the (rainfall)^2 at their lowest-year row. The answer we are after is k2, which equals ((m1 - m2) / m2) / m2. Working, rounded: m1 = 14.6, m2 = -0.71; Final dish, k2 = 30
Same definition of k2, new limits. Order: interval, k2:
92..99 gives 1115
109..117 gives 57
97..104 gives 62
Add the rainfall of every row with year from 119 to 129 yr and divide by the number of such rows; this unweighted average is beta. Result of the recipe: 3.81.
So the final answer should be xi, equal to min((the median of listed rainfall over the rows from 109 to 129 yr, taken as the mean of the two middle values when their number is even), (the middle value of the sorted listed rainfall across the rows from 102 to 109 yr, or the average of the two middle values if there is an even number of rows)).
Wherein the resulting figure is 3.90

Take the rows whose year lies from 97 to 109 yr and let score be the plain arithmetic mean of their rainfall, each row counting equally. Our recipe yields 3.95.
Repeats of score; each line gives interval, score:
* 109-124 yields 3.90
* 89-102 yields 4.03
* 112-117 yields 3.90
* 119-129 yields 3.81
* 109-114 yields 3.94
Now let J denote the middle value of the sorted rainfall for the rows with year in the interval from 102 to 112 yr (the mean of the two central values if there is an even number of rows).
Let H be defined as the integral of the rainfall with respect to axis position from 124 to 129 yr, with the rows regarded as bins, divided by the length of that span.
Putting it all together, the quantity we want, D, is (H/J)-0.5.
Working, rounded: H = 3.77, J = 3.94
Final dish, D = 0.456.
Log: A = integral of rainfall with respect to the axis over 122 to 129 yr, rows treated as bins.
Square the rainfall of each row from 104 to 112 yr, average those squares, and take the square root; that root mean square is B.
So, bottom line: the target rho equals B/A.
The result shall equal 0.149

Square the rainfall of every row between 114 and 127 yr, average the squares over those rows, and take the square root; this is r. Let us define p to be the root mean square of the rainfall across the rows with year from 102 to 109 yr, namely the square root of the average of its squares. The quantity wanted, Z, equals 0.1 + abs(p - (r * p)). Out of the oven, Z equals 11.3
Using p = 3.93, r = 3.86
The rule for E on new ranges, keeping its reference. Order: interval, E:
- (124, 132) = 0.06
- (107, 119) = -0.12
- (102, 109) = -0.12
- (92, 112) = -0.24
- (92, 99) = -0.24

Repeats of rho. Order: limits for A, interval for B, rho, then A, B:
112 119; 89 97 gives 0.148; 27.4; 4.05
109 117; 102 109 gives 0.125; 31.4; 3.93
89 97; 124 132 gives 0.116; 32.4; 3.75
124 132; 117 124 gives 0.129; 30.0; 3.88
